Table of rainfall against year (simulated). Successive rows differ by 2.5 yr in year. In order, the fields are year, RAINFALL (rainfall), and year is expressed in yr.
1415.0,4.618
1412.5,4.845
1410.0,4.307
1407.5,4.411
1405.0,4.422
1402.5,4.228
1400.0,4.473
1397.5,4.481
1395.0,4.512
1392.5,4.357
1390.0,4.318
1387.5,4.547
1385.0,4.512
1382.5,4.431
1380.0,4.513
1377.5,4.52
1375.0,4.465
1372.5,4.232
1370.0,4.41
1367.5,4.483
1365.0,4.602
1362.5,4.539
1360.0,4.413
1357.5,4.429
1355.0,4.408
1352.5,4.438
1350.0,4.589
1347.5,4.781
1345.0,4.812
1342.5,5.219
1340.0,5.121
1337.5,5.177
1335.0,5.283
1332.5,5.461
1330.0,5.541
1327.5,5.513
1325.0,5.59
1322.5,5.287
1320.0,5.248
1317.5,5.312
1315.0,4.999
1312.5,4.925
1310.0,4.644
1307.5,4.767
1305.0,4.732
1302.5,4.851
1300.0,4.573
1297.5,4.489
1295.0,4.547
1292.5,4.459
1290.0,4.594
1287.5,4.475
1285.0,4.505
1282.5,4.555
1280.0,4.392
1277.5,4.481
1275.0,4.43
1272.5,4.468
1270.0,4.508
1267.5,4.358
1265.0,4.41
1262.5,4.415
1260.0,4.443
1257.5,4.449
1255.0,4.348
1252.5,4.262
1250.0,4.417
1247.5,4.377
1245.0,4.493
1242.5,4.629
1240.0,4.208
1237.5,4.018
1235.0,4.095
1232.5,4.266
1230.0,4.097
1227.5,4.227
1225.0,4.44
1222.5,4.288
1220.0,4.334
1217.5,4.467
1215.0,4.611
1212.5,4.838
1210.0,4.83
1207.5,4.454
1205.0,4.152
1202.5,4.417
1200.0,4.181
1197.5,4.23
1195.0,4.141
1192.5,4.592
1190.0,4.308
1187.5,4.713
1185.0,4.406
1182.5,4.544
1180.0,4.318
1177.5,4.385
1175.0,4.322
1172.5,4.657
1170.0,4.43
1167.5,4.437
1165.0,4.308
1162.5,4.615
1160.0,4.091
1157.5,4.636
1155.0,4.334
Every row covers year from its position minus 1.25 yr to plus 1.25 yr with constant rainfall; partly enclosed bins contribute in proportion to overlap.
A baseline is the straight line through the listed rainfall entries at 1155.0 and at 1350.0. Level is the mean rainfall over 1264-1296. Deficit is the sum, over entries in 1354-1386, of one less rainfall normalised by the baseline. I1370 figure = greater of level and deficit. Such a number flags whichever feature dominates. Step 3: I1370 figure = 4.48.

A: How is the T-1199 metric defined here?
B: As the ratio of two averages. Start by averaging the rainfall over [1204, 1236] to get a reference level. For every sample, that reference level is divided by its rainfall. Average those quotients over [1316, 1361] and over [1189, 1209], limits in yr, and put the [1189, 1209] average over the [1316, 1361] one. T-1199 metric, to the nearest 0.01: 1.16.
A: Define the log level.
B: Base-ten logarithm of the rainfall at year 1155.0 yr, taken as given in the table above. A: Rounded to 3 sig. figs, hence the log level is 0.637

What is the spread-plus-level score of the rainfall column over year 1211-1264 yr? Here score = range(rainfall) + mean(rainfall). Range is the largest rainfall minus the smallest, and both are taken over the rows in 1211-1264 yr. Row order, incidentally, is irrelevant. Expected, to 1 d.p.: 5.2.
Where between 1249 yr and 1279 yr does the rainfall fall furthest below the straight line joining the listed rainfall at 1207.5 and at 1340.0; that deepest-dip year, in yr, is 1252.5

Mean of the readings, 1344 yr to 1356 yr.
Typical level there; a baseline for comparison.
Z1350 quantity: 4.61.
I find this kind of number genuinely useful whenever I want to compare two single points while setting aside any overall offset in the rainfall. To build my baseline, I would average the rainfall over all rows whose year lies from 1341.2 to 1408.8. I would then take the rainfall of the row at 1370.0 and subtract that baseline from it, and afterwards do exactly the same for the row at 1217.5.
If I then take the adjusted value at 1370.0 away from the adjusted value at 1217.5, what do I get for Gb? 0.06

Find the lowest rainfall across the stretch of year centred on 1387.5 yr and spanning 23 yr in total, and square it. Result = 18.6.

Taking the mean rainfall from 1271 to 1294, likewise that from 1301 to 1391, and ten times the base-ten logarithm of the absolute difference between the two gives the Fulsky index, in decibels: -4.9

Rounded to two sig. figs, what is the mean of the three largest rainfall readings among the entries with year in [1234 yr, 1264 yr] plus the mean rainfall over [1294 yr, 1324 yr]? 9.4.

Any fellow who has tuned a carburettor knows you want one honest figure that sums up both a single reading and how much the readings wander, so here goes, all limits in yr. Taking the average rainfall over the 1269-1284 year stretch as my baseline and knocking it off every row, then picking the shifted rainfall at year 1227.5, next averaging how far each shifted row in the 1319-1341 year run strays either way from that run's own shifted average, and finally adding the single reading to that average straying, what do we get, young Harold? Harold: -0.10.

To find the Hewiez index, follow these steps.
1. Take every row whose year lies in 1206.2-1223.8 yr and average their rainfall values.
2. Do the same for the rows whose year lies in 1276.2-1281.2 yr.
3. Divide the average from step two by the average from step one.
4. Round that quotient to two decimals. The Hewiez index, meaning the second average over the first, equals 0.98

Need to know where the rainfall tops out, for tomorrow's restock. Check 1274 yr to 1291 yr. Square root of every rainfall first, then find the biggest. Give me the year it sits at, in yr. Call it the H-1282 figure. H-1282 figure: 1290.0 yr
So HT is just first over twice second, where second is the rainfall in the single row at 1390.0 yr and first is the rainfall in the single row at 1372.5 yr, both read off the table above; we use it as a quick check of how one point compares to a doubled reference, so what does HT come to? 0.490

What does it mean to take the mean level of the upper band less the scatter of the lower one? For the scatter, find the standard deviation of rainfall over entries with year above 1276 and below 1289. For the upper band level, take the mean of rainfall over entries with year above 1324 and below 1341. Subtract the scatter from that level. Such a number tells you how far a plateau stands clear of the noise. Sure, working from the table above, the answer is 5.3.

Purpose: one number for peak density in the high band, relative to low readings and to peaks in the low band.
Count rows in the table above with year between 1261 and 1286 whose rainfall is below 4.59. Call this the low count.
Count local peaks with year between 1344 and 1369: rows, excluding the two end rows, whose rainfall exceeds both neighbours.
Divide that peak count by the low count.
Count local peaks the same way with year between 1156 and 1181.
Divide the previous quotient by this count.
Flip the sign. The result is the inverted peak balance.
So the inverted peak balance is -0.050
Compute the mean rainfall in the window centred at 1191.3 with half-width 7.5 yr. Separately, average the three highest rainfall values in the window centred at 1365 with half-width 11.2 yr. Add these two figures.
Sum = 8.94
